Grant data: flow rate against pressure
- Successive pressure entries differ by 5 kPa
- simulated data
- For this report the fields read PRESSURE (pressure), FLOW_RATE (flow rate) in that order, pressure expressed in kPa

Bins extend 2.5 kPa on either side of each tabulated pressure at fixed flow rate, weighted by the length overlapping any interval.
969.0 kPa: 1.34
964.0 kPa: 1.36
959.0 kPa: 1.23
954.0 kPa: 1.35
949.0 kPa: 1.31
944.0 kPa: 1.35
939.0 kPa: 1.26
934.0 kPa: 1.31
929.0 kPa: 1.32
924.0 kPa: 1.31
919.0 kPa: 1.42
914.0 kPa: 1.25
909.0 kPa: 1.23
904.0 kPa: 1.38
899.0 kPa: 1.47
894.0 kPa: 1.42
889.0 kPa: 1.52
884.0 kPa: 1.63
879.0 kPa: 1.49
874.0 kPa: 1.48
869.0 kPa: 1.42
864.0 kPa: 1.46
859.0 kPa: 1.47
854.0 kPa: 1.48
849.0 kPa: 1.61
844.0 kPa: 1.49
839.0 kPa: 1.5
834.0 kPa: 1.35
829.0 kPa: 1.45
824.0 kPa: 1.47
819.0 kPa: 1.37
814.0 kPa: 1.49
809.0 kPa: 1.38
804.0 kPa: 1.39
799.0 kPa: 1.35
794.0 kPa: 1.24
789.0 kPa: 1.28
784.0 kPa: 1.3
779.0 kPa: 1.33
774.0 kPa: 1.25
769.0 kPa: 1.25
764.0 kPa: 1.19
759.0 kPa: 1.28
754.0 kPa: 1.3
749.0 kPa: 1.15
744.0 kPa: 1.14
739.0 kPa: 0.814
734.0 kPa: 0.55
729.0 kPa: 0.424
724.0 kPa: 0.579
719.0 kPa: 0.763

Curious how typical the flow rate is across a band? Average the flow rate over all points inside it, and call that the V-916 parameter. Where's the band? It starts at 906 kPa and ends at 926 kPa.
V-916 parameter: 1.30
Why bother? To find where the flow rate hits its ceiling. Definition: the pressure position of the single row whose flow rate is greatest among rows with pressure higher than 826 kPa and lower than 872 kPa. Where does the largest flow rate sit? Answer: 849.0 kPa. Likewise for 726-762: 754.0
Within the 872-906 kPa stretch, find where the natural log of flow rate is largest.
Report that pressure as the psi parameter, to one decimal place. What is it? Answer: 884.0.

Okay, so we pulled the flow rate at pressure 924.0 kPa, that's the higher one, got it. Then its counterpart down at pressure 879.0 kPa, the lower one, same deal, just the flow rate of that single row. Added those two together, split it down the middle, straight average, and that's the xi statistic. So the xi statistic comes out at 1.40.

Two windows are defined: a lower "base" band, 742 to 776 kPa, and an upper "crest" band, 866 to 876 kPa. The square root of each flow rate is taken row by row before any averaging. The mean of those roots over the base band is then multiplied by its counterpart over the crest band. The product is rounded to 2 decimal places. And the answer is 1.33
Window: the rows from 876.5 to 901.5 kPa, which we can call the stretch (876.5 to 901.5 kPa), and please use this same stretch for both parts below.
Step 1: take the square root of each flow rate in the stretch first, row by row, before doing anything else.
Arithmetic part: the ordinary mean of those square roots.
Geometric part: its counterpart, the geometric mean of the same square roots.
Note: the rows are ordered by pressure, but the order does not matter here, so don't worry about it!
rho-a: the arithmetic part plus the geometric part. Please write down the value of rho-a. 2.45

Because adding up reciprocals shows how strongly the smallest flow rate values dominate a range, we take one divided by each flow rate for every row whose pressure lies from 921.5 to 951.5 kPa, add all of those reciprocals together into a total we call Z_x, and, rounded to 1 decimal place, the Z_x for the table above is 4.6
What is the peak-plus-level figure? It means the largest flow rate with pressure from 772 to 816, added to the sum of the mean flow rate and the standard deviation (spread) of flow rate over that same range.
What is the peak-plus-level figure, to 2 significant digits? 2.9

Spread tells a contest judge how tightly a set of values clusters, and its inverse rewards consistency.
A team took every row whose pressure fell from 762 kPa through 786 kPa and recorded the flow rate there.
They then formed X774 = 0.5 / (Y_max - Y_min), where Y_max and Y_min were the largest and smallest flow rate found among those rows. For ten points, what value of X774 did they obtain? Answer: 3.6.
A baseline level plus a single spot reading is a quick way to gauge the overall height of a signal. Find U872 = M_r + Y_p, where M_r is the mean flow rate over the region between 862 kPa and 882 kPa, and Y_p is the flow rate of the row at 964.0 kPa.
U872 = 2.8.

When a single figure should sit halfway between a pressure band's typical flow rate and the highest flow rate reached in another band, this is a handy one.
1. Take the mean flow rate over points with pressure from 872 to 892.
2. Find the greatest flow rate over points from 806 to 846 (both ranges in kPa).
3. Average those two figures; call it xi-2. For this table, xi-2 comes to 1.51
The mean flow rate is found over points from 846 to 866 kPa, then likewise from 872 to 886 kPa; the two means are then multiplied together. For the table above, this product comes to 2.3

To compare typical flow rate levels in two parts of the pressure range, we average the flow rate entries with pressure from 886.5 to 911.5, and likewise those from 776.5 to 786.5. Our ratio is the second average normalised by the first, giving 0.94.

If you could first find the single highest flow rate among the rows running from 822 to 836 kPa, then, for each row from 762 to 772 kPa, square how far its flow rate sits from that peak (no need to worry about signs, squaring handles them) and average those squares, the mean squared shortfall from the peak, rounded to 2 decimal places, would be 0.06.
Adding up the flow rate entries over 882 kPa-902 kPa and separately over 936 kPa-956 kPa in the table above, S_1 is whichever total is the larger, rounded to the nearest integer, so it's 6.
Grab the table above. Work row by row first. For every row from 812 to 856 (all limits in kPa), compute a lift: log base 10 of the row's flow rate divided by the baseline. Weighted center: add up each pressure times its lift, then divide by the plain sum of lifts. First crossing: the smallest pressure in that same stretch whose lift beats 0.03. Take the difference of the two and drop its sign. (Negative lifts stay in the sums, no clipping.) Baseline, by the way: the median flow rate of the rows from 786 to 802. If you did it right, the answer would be 22.1 kPa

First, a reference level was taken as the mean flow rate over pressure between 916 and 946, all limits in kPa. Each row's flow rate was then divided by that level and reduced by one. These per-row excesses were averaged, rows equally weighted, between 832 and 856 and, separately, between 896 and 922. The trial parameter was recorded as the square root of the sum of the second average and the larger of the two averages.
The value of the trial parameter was 0.37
